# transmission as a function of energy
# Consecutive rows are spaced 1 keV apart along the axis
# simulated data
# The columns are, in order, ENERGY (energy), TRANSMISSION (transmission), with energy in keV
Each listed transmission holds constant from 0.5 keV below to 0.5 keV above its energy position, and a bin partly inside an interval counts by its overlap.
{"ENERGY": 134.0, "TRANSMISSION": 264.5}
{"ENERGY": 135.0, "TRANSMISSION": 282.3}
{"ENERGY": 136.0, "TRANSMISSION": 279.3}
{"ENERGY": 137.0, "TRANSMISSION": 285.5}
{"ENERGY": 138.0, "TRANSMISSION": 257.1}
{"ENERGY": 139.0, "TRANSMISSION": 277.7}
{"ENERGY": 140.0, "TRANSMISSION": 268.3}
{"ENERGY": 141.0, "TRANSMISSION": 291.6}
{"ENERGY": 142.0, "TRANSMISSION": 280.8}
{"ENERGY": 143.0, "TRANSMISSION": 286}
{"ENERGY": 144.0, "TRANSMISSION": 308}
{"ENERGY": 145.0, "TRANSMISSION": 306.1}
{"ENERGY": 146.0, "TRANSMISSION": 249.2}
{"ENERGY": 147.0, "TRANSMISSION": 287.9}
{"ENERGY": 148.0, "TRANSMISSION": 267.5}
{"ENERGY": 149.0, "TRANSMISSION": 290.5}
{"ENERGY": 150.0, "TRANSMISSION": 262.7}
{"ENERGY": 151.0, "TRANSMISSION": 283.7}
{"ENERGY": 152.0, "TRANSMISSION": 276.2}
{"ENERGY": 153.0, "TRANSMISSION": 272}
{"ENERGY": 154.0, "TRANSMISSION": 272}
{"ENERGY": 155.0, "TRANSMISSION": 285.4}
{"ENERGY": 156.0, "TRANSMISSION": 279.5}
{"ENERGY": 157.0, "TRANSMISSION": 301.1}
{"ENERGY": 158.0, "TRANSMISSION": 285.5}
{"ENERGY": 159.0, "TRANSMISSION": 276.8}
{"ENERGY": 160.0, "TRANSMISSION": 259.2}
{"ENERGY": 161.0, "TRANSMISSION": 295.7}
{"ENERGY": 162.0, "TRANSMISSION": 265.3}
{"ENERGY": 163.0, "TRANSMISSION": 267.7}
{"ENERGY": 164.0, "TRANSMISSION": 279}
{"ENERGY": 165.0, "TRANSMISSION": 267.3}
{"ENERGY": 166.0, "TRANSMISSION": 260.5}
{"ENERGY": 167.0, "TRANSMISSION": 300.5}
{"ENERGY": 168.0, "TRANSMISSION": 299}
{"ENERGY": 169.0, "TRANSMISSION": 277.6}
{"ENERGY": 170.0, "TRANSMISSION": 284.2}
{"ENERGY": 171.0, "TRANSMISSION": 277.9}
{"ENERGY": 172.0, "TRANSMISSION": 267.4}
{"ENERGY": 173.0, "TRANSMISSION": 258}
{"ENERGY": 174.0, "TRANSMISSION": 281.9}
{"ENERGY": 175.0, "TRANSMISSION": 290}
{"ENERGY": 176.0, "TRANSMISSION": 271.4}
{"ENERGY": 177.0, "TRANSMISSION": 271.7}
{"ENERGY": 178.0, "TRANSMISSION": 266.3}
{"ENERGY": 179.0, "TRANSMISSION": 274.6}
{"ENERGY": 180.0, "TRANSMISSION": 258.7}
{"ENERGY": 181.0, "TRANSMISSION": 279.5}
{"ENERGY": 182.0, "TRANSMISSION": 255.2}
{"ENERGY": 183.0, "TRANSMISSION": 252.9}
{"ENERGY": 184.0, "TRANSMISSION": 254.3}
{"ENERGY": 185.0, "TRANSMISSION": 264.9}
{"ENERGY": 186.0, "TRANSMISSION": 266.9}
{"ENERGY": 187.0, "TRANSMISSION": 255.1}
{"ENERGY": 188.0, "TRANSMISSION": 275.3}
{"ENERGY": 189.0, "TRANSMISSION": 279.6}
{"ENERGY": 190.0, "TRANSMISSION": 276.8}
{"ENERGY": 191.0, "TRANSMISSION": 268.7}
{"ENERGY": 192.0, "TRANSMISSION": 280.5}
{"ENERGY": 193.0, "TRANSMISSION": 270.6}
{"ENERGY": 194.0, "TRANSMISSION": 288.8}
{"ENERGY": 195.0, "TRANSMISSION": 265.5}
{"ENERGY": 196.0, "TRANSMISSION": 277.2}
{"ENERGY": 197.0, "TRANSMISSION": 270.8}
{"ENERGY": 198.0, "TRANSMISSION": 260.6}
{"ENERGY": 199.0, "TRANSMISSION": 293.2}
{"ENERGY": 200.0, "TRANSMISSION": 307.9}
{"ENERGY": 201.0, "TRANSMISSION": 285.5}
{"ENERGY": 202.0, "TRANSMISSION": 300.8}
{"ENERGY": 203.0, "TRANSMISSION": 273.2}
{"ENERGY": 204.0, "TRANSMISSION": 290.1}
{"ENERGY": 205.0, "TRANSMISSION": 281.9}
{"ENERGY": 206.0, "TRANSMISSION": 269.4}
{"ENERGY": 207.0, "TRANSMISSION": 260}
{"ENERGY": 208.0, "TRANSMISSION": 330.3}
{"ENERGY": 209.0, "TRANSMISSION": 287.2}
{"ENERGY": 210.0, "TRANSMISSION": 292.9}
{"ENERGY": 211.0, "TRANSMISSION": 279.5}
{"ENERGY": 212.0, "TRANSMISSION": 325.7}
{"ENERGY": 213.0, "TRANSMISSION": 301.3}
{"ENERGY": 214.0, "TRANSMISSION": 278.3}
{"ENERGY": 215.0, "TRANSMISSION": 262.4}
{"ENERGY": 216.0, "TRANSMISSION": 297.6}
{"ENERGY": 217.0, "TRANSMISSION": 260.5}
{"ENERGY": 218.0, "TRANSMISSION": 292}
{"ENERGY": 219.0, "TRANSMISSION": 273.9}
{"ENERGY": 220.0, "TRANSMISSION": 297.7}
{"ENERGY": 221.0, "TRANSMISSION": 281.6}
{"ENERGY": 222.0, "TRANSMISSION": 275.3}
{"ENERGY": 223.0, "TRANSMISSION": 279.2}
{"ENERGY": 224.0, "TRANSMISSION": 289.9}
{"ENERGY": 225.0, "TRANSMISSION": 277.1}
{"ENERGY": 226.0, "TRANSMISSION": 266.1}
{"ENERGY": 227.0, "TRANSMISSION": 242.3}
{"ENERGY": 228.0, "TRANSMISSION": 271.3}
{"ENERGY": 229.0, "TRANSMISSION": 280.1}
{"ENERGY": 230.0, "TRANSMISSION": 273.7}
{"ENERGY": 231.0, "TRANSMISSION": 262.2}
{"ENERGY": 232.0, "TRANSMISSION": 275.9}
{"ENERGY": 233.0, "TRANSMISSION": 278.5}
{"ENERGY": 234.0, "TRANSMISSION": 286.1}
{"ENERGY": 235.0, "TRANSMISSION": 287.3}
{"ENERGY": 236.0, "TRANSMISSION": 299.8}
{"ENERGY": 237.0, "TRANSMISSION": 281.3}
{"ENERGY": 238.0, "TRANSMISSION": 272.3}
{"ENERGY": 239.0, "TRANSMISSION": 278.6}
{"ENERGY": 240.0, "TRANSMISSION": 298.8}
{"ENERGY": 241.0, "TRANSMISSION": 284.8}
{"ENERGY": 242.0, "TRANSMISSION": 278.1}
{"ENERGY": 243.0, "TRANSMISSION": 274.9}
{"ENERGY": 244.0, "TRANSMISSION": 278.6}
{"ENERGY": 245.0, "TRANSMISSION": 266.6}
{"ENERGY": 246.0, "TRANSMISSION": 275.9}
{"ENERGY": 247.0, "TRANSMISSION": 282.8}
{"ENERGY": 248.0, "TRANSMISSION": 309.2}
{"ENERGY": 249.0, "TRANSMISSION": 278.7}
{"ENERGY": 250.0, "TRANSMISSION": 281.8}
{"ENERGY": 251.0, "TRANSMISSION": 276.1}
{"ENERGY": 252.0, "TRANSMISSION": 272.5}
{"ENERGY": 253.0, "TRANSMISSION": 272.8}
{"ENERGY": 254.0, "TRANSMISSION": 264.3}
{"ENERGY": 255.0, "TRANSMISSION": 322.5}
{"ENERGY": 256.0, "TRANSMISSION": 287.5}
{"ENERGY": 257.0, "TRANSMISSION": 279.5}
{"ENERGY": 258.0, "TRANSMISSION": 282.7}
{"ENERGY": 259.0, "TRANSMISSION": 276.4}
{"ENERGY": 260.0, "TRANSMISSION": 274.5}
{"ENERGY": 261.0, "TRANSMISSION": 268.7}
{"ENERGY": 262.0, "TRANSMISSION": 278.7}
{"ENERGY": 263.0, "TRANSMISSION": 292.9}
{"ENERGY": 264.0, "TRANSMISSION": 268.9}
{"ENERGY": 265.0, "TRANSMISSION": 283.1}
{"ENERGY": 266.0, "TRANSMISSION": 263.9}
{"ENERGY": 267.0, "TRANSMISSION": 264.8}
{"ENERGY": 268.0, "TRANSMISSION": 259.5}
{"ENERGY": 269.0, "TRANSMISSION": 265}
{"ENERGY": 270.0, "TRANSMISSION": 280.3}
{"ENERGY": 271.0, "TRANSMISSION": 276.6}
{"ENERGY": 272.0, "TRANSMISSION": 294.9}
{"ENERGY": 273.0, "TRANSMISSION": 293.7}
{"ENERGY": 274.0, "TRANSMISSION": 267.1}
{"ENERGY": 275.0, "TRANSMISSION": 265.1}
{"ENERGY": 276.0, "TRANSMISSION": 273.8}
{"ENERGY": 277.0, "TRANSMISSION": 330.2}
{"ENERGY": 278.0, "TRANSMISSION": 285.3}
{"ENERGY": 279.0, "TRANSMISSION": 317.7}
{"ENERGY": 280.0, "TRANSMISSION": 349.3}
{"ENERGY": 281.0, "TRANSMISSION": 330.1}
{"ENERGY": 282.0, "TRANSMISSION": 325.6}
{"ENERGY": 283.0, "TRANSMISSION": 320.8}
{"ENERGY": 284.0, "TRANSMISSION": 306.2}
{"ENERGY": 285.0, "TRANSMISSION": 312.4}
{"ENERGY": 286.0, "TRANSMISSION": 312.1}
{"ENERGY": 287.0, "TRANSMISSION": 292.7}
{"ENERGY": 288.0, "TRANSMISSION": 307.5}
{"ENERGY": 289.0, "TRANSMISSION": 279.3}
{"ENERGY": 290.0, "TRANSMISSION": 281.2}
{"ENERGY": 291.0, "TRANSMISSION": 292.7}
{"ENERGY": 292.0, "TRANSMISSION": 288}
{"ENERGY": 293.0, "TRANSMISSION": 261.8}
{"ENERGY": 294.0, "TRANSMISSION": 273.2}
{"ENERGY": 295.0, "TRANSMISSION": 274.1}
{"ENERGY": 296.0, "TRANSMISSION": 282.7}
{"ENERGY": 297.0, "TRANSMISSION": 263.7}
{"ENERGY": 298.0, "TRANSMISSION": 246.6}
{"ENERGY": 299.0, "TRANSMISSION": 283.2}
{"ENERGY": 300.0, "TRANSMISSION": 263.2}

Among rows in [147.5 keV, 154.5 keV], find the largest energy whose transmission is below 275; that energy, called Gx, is 154.0 keV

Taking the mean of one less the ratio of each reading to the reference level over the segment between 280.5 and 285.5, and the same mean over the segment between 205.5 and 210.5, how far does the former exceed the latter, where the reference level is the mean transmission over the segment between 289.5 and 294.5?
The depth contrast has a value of -0.11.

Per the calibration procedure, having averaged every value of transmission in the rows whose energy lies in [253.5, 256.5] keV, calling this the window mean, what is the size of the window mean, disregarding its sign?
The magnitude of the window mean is 291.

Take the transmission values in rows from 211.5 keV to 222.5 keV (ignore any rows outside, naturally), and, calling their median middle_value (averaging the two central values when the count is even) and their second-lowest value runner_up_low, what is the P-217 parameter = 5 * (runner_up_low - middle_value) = -96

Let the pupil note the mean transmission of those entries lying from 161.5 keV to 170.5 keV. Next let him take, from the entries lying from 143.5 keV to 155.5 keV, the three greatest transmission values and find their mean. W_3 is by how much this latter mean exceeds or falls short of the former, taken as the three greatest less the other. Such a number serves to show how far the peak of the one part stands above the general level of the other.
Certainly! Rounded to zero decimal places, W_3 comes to 24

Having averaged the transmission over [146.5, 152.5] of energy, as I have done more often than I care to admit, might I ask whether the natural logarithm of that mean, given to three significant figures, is 5.63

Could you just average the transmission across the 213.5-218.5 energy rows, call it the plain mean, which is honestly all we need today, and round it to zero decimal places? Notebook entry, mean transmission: 278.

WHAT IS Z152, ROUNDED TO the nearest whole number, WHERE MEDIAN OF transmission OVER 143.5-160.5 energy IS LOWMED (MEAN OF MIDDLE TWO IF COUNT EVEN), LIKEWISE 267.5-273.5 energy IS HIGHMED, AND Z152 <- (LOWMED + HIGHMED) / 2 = 279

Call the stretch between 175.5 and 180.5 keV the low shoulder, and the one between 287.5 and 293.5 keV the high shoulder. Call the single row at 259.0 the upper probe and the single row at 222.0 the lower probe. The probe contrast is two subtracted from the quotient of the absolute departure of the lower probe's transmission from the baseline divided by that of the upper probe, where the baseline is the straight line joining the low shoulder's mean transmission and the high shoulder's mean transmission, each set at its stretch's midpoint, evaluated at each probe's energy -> -1.9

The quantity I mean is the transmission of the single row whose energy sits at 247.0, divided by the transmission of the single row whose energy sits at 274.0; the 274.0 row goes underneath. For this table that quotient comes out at 1.06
